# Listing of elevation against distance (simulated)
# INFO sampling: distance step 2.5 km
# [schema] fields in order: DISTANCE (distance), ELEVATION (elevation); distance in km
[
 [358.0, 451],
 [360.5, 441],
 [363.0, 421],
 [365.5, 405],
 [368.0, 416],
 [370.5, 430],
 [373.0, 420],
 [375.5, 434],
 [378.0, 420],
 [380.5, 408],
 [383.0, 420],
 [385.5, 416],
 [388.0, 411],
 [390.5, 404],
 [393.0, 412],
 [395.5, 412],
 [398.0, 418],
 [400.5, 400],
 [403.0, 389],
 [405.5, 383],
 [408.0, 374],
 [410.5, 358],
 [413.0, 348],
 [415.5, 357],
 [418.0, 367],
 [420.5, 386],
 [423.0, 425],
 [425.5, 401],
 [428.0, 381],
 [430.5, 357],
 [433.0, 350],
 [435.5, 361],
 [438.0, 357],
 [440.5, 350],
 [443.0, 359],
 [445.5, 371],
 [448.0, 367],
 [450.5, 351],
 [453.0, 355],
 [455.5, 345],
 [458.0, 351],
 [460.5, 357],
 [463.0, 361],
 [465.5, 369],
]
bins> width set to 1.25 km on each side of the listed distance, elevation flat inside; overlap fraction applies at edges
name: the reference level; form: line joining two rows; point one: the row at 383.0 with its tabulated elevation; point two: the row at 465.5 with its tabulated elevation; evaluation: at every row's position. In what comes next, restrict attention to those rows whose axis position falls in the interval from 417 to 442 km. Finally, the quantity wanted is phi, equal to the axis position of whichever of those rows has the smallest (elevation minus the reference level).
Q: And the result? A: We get 433.0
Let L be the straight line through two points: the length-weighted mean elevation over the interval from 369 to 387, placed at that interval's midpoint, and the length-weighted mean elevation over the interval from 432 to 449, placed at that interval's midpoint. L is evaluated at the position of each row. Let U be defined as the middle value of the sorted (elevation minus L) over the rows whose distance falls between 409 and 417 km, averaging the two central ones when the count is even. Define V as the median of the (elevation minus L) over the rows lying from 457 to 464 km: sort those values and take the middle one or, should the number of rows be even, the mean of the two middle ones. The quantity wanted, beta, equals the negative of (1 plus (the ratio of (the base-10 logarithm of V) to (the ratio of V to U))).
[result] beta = 1.2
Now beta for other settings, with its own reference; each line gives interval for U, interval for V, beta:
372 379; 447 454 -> -0.9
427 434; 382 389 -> 0.9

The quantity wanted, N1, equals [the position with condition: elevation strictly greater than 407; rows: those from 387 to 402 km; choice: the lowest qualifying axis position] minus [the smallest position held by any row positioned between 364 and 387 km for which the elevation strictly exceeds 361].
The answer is 22.5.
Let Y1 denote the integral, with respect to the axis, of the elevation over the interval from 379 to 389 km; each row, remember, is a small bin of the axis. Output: 4140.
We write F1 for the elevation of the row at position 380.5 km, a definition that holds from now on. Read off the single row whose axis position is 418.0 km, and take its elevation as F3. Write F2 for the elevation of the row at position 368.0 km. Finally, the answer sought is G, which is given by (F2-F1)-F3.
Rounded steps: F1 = 408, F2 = 416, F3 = 367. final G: -359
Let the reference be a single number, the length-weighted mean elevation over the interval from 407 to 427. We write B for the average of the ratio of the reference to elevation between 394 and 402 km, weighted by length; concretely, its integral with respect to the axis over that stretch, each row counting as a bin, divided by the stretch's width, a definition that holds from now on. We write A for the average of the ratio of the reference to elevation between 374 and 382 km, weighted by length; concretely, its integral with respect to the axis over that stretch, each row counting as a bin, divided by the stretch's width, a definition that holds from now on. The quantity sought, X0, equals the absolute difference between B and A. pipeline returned 0.024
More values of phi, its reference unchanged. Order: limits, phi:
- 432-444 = 433.0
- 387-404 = 403.0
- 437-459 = 440.5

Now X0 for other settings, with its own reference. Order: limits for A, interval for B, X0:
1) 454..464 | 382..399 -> 0.155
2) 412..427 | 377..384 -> 0.086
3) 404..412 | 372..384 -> 0.119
